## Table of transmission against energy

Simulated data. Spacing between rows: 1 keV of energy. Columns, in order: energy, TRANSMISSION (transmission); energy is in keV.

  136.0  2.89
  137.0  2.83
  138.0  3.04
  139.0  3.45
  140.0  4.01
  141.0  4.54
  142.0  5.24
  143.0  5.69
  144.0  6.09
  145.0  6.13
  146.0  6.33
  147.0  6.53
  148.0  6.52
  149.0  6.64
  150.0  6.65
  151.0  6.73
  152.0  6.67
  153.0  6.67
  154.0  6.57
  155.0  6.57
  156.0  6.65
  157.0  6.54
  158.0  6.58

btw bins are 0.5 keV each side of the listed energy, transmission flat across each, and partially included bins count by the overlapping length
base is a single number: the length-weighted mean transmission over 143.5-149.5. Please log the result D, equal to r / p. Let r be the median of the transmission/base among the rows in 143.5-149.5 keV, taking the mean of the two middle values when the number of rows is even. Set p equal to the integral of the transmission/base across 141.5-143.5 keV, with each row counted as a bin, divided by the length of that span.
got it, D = 1.2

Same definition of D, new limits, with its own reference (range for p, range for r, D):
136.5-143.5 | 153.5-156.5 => 1.6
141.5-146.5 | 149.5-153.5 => 1.1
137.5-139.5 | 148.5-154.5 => 2.1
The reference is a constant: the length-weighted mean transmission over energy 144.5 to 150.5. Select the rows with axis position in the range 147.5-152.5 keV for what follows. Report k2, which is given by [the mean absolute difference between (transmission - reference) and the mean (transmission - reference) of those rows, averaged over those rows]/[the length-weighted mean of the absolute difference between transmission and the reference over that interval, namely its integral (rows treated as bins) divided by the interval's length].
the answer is 0.28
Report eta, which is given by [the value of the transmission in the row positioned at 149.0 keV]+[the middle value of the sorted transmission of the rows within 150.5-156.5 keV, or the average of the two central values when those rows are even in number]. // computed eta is 13.3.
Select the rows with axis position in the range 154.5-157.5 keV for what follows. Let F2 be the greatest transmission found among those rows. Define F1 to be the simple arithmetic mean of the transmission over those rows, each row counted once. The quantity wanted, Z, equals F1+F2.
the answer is 13.2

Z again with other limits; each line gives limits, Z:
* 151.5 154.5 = 13.3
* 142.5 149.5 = 12.9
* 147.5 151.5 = 13.4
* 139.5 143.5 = 10.6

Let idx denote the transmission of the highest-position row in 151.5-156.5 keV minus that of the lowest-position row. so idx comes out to -0.02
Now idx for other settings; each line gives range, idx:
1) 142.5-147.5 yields 0.84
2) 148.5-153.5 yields 0.03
